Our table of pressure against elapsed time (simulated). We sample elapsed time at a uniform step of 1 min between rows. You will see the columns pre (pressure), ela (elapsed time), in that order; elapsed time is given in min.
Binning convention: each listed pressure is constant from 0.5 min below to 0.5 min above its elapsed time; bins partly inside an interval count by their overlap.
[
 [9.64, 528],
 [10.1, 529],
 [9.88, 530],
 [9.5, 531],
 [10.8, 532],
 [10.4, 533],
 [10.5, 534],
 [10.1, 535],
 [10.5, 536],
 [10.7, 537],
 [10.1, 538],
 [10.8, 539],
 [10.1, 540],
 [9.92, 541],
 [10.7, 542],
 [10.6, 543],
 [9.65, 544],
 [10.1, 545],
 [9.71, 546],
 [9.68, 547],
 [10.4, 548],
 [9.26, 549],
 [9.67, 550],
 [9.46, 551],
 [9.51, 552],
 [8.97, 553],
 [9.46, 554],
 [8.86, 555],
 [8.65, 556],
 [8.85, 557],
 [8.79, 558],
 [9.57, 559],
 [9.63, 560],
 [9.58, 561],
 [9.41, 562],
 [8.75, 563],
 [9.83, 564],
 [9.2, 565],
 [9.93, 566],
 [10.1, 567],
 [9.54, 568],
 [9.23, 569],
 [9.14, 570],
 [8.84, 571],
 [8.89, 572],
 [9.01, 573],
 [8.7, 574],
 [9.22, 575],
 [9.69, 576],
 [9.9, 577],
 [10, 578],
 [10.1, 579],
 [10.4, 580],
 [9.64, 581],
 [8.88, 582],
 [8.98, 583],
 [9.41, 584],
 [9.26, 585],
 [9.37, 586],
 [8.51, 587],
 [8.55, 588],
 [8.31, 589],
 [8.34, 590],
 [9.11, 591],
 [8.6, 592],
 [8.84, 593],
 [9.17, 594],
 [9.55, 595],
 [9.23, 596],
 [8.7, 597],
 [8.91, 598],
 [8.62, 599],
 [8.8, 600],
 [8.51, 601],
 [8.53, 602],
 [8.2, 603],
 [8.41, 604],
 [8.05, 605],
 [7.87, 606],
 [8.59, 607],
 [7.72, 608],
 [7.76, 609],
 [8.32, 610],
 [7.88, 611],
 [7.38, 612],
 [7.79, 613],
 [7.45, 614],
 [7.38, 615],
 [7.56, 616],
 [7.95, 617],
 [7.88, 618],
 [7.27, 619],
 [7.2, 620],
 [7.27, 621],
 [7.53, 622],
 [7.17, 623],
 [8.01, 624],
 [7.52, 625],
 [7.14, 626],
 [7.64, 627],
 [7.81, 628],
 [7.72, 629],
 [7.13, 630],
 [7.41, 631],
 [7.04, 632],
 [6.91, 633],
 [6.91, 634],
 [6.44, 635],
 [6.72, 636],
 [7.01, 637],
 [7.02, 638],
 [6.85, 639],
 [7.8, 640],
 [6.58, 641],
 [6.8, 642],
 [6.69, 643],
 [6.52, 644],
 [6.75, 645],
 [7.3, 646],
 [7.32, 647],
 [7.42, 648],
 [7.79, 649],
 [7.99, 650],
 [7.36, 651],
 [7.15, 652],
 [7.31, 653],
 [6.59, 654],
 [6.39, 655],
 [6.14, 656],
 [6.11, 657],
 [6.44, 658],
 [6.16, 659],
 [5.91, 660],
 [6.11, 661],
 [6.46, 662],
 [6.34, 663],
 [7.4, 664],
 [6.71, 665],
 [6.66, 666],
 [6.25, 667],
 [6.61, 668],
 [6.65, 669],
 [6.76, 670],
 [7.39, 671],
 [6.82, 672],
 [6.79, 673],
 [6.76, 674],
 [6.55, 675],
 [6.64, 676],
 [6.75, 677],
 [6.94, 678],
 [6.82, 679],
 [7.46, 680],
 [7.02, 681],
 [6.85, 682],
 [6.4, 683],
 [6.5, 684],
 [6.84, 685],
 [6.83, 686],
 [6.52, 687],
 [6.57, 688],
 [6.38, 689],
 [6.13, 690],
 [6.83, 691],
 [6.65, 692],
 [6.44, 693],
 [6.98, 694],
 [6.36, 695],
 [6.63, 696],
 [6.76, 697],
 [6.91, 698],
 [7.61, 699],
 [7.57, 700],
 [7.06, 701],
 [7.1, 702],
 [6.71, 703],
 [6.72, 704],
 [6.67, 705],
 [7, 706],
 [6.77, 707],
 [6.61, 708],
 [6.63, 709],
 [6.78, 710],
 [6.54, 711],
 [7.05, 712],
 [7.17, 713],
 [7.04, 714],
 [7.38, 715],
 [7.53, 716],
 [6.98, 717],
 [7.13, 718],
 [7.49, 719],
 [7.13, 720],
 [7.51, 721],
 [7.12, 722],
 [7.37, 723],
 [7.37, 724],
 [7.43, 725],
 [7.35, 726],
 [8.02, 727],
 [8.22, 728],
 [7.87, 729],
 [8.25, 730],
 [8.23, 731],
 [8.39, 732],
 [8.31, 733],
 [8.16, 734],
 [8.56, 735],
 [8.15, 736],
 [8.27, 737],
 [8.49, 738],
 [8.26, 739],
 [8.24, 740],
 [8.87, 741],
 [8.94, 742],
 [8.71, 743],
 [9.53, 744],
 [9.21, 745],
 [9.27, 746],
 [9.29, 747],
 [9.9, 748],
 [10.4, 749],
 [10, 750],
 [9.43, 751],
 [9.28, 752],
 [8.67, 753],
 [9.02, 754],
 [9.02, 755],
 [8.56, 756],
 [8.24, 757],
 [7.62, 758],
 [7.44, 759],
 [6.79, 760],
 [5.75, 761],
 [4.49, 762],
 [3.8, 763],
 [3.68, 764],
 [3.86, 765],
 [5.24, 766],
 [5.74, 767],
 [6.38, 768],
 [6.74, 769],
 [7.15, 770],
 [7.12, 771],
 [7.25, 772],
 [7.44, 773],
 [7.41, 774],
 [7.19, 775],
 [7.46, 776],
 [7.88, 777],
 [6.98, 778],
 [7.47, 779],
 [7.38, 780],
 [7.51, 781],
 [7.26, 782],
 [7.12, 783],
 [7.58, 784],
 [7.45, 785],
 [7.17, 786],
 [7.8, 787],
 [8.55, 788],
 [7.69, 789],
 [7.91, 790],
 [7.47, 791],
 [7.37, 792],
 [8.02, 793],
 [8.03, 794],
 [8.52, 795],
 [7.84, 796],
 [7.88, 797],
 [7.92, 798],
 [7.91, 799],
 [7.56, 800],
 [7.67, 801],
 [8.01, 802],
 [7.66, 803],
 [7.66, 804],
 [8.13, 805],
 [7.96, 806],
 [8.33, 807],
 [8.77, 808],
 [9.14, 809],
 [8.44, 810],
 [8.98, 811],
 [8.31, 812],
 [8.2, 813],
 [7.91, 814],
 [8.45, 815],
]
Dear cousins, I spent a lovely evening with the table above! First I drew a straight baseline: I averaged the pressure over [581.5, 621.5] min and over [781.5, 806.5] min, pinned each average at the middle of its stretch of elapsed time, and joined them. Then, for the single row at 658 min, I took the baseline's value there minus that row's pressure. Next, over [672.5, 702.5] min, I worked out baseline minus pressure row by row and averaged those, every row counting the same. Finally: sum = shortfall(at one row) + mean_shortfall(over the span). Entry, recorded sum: 3.0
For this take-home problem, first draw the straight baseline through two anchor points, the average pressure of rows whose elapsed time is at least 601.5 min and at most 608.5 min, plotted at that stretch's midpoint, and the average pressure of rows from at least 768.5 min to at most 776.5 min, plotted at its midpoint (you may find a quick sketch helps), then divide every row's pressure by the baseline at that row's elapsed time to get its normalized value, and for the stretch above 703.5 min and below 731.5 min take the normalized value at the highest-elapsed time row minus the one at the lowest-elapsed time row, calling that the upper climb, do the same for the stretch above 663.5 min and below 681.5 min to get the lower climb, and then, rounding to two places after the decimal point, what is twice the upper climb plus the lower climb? 0.40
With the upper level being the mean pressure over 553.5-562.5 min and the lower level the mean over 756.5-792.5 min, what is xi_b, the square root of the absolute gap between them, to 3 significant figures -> 1.53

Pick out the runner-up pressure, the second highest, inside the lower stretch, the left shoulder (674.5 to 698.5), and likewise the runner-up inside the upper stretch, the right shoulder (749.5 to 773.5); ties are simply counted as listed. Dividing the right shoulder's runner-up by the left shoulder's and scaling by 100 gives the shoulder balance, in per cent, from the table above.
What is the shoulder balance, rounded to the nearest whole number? 134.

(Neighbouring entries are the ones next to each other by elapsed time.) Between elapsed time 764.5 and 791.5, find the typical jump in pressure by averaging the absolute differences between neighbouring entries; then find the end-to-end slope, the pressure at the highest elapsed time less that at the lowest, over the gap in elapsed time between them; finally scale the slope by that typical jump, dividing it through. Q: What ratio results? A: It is 0.35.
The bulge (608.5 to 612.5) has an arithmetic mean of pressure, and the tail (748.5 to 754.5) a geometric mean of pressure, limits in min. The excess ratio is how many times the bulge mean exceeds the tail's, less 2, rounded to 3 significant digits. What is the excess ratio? -1.17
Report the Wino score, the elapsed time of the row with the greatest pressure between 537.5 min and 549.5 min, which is 539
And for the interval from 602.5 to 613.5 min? 607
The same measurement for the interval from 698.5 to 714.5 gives 699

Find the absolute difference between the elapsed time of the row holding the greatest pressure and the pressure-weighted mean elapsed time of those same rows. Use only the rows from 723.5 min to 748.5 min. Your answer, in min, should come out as 11.5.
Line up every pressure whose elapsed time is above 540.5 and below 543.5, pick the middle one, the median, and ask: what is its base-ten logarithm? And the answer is 1.03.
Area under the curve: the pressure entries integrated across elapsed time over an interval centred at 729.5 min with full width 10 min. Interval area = 80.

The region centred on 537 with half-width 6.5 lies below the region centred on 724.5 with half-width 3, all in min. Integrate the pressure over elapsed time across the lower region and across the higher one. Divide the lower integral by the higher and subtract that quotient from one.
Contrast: -2.0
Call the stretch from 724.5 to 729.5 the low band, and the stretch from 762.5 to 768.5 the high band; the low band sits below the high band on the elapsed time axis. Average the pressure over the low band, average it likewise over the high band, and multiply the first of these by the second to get 37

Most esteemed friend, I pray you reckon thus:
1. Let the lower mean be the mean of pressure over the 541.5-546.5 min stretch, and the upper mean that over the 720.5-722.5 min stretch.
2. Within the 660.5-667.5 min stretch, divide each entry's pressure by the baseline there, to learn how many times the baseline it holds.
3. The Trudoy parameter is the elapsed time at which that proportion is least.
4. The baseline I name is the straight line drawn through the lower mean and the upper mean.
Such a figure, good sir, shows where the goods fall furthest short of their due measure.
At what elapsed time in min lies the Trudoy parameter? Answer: 661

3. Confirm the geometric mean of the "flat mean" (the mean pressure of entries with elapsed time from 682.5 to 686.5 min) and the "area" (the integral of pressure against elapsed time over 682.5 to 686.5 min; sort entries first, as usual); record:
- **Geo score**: 13.3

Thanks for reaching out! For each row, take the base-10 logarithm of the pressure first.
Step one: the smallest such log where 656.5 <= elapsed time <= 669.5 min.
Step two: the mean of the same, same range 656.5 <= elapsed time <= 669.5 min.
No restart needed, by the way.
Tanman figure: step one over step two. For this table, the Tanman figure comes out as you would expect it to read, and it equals 0.954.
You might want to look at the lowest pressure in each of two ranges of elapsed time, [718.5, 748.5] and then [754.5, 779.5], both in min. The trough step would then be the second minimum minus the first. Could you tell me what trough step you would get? -3.4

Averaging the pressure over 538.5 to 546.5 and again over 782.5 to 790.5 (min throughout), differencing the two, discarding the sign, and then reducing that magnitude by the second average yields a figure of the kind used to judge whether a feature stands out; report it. -5.1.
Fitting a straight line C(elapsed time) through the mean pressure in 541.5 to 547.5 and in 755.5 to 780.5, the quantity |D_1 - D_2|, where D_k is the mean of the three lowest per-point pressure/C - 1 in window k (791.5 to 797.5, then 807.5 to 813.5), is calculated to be 0.16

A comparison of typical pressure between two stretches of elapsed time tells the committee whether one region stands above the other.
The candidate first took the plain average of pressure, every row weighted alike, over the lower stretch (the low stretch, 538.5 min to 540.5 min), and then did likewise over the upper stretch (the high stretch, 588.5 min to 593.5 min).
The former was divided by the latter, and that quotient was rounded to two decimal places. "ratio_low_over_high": 1.21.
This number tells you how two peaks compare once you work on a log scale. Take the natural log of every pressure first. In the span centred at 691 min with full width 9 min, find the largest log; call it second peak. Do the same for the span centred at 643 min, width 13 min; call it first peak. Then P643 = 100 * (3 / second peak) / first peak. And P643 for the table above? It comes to 75.2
